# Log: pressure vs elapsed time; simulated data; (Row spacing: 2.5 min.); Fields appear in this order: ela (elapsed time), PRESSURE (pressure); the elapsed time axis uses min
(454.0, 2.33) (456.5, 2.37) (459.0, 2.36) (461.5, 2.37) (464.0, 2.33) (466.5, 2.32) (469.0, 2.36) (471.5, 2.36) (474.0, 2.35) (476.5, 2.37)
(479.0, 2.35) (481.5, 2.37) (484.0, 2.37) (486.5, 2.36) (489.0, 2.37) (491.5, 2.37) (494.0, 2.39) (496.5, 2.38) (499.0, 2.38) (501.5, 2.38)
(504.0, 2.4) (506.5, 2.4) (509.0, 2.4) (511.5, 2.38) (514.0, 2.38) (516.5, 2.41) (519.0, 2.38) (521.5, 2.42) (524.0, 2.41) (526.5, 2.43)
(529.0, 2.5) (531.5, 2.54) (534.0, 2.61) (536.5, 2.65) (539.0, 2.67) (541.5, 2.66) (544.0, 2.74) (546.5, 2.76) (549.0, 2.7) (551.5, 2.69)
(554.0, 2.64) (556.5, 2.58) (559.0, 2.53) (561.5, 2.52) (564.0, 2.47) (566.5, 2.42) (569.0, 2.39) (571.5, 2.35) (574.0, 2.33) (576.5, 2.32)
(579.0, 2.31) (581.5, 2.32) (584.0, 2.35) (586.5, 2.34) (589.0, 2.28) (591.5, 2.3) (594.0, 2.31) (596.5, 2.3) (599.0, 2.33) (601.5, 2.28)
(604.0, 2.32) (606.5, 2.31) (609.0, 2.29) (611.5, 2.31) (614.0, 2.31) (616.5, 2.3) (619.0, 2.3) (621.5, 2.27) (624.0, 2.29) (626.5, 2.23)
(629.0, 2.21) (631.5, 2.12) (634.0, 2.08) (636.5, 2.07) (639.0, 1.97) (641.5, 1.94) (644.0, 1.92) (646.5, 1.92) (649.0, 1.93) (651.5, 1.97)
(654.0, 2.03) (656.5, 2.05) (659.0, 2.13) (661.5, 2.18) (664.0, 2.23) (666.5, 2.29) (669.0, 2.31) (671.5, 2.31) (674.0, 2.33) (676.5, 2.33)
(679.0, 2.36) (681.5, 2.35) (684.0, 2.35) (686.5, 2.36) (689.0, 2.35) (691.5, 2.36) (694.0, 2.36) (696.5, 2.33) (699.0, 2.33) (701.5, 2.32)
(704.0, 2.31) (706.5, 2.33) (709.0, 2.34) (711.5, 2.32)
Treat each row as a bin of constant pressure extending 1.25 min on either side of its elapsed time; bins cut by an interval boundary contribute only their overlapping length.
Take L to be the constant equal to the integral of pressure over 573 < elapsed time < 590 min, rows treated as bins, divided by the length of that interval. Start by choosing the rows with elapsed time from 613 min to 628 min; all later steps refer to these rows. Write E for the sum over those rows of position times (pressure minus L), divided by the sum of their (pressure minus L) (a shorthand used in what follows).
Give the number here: 622.7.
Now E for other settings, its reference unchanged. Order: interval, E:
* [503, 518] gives 510.2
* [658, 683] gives 658.2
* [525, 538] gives 532.7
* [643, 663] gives 651.1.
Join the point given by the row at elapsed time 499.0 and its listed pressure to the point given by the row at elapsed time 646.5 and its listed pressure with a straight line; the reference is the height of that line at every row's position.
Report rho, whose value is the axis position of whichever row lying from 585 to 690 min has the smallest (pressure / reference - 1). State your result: 644.0 min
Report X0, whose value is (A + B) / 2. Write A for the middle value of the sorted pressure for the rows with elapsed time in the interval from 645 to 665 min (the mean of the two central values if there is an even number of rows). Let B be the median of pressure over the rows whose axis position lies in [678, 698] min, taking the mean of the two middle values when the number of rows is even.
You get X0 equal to 2.20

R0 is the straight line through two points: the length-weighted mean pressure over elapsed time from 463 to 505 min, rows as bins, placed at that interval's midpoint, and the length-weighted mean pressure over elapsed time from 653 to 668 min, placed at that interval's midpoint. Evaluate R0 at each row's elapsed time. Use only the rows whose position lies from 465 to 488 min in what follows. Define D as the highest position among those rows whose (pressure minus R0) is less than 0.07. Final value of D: 486.5 min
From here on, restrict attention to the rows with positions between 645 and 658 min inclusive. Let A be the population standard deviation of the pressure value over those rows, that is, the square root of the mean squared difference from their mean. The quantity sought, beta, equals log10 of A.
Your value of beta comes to -1.28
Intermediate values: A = 0.052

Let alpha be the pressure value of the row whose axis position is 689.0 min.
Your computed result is 2.35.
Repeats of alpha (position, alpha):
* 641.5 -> 1.94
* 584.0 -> 2.35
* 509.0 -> 2.4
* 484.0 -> 2.37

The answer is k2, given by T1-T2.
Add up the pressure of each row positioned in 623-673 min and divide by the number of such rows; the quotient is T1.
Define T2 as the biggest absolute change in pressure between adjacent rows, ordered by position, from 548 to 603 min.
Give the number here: 2.05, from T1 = 2.11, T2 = 0.06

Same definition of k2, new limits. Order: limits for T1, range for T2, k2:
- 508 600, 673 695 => 2.43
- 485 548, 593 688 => 2.37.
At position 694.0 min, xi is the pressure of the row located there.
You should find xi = 2.36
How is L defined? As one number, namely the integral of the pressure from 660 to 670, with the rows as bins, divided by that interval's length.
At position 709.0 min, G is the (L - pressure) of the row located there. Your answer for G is -0.09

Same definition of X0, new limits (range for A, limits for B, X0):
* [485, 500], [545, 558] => 2.53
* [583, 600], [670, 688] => 2.33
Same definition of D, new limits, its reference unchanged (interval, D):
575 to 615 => 601.5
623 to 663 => 661.5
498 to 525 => 519.0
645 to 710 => 661.5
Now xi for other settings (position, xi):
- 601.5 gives 2.28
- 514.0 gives 2.38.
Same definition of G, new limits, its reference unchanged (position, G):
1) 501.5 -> -0.13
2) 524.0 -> -0.16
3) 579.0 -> -0.06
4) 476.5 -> -0.12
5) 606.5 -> -0.06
